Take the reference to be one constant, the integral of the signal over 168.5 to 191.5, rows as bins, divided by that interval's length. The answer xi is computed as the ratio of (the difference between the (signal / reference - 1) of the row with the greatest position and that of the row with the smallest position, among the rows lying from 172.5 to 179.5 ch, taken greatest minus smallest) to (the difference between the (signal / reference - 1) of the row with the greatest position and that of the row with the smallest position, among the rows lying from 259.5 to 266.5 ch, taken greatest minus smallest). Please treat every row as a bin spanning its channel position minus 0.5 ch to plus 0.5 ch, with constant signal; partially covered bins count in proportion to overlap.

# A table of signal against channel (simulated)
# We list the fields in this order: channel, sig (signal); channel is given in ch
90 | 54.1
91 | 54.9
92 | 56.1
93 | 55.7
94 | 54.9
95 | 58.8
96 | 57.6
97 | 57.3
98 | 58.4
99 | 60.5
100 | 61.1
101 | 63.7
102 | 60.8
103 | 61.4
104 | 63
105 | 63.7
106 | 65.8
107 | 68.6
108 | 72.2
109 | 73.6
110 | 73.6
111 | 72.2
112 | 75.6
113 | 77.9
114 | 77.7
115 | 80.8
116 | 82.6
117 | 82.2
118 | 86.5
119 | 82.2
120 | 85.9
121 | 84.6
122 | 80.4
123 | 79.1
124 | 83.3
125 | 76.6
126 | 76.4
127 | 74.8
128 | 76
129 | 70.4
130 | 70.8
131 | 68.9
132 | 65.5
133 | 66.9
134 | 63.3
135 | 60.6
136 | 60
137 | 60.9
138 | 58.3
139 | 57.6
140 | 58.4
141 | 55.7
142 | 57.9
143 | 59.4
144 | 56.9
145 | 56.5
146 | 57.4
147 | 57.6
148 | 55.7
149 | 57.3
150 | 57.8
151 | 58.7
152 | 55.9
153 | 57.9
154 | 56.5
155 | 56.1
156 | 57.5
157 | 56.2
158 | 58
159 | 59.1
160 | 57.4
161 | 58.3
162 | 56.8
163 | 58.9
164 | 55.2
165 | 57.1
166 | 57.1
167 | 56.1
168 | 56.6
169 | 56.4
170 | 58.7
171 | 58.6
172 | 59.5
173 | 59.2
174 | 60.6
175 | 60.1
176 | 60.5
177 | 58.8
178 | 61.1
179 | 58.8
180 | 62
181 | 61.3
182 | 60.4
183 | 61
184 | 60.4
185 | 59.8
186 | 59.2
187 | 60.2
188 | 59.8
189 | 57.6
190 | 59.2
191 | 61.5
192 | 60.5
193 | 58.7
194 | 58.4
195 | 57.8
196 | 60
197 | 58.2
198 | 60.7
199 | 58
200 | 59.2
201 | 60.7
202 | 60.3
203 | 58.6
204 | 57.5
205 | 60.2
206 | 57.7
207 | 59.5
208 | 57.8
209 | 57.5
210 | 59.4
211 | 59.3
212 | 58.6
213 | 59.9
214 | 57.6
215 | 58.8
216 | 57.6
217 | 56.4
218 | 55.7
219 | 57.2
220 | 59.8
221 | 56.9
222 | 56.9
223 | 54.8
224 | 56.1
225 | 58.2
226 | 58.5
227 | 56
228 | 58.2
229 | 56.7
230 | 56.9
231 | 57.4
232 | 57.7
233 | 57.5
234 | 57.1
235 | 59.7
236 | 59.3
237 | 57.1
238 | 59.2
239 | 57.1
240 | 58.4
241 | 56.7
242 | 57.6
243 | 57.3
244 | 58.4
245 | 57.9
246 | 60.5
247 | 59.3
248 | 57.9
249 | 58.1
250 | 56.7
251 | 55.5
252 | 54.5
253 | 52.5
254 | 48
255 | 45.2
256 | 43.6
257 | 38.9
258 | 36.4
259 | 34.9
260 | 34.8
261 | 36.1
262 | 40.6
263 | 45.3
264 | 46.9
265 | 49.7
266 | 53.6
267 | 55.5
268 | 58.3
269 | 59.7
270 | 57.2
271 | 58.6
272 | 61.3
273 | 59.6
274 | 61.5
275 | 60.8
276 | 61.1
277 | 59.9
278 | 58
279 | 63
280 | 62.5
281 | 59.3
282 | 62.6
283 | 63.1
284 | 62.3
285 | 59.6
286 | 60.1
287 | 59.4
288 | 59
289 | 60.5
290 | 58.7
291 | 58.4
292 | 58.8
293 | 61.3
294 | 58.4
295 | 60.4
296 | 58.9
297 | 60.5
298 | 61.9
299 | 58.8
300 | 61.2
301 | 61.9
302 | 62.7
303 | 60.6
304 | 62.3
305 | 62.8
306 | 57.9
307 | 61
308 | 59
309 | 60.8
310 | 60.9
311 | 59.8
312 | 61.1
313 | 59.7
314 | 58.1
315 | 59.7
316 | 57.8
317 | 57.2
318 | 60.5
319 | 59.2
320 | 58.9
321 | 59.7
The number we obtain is 0.0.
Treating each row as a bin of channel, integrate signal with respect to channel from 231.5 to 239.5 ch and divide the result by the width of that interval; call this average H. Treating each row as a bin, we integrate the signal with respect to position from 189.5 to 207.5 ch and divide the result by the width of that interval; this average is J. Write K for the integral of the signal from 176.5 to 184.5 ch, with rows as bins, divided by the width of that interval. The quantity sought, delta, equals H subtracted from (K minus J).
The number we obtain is -57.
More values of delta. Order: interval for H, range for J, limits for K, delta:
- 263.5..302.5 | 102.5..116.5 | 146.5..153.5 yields -74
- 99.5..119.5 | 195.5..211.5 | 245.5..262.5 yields -83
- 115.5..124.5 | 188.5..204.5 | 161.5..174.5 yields -84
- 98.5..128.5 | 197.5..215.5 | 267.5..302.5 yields -73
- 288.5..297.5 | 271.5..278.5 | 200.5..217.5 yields -61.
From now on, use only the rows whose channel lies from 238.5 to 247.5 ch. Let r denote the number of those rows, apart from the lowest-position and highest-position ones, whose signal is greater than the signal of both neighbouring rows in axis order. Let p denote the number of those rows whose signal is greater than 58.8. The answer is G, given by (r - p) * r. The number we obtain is 8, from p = 2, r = 4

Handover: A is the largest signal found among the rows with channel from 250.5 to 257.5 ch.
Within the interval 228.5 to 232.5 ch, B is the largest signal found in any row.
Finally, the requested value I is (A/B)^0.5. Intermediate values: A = 55.5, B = 57.7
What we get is 0.98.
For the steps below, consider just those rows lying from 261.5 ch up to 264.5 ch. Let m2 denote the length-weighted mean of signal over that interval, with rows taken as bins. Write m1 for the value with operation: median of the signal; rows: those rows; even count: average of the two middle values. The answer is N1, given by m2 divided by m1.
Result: 0.98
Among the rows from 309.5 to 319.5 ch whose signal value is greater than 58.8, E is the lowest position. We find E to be 310 ch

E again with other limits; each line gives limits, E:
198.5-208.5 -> 200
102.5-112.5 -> 103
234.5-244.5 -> 235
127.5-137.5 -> 128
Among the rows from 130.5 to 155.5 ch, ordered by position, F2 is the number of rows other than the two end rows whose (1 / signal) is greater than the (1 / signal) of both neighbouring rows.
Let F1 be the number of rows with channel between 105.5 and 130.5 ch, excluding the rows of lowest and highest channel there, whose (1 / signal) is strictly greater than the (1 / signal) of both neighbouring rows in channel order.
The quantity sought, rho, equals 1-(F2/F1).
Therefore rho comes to 0.00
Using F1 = 7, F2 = 7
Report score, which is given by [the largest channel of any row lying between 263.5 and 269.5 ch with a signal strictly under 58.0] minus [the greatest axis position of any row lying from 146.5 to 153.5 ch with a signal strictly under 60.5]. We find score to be 114 ch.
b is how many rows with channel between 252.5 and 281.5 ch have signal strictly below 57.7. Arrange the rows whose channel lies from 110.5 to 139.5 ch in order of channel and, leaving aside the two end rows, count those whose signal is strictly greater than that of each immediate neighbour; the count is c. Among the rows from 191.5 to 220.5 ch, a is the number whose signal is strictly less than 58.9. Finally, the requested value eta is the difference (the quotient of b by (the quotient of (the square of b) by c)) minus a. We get -16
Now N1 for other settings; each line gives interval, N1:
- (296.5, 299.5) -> 1.00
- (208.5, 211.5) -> 0.99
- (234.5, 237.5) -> 0.99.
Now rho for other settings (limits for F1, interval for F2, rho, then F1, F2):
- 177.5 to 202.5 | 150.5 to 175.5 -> -0.43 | 7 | 10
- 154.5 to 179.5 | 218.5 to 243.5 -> 0.30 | 10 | 7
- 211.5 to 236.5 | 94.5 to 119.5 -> 0.17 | 6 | 5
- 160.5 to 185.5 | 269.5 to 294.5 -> 0.30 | 10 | 7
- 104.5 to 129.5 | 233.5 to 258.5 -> 0.00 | 6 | 6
